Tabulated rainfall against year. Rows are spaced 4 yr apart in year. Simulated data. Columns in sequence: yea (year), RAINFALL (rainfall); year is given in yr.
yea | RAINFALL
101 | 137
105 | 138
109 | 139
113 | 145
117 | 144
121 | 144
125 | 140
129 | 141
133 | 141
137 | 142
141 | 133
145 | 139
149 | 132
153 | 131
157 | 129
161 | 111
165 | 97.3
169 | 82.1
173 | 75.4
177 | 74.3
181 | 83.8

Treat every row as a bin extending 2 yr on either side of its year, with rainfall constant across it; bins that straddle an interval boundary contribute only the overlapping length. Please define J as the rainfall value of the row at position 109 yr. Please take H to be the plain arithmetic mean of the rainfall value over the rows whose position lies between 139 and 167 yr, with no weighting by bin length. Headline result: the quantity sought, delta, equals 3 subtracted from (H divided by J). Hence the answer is -2.10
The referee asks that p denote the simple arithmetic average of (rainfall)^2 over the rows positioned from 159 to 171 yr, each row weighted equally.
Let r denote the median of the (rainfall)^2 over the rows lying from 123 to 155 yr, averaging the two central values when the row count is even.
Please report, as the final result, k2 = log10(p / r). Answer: -0.31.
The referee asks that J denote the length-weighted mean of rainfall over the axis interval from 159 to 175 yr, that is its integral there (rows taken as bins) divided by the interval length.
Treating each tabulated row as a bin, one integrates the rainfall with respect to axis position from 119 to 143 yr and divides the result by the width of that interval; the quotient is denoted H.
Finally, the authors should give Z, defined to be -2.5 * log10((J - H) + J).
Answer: -4.1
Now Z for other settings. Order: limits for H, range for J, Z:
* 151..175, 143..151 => -5.6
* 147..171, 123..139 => -5.6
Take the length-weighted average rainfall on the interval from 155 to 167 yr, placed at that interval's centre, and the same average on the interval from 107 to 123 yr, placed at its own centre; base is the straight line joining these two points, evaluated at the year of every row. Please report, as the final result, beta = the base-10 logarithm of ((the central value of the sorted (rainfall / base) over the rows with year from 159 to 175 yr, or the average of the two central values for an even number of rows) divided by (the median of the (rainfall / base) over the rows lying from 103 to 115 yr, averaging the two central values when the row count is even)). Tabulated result -0.06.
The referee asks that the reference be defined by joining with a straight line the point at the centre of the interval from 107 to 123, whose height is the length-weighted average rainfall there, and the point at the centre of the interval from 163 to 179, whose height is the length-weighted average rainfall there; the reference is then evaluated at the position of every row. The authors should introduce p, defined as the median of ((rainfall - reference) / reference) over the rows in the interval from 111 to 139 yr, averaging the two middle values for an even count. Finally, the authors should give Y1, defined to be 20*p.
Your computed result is 1.2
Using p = 0.06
